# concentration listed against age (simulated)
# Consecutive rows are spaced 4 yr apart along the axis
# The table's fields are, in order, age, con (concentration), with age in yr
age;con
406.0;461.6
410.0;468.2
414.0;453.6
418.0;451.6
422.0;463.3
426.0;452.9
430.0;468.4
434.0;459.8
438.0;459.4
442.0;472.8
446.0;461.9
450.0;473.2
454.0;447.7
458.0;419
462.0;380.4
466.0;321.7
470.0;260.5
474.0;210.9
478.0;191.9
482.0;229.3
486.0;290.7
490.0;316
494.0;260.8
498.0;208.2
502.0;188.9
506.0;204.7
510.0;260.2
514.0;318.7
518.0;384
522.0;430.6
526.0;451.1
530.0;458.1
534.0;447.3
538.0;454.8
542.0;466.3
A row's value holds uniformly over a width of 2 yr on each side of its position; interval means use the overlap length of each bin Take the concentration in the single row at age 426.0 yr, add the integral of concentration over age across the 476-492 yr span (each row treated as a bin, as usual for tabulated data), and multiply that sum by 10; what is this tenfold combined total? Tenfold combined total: 45645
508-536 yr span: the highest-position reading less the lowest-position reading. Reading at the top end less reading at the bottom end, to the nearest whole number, 187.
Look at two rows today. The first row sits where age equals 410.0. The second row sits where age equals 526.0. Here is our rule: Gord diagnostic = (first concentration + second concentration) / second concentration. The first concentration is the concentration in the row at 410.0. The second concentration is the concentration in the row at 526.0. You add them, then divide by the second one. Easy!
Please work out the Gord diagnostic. 2.04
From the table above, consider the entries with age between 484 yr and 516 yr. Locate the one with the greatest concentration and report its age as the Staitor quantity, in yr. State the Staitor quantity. 514.0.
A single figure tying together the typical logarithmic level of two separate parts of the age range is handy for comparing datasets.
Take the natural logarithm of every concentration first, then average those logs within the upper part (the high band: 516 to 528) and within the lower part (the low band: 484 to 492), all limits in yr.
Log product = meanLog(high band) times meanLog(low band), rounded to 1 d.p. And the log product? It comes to 34.5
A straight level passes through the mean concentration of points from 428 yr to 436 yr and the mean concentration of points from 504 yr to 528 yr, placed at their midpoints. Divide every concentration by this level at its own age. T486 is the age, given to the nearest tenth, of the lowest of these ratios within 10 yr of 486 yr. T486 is 478.0 yr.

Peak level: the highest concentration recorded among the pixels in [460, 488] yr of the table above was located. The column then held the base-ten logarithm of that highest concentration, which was 2.58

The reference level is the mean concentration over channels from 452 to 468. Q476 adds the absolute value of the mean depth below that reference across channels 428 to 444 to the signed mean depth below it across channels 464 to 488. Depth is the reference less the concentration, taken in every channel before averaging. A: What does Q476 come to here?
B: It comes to 214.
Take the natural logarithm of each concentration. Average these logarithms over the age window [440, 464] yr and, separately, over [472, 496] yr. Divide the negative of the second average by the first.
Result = -0.90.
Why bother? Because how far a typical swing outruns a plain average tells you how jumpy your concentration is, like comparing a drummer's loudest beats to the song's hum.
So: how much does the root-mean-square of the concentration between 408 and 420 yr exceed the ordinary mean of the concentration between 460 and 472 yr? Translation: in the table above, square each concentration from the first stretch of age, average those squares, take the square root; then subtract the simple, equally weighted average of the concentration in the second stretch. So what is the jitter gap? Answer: 137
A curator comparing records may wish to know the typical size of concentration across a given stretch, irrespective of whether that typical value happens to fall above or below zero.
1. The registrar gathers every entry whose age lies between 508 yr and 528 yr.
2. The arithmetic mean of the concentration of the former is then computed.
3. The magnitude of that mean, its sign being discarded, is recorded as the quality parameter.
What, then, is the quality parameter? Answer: 369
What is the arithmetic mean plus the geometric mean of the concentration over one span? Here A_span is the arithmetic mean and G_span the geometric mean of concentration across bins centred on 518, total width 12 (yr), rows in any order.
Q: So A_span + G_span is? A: 753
